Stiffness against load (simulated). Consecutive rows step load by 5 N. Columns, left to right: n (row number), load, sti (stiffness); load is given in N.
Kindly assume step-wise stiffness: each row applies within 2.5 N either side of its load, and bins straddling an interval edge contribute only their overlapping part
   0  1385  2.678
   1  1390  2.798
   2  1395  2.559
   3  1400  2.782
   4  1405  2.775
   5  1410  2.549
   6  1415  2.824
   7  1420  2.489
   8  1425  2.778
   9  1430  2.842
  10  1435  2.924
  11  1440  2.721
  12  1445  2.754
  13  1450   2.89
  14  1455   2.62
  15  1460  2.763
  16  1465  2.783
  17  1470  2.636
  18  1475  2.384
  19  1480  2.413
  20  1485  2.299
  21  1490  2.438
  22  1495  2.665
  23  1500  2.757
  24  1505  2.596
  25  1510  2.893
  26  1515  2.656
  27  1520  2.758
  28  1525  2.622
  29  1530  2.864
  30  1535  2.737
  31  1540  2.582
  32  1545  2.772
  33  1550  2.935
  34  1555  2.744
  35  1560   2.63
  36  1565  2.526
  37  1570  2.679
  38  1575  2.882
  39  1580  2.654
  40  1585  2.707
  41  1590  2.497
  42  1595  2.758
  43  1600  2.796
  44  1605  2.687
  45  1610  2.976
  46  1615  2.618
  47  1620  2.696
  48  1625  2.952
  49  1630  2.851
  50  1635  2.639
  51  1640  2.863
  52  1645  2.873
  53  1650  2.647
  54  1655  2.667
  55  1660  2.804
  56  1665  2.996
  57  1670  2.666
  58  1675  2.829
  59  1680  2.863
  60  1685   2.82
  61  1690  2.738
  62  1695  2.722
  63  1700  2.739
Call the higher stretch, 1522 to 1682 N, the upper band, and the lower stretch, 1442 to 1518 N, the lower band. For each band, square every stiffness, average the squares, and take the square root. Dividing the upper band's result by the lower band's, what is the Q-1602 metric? 1.04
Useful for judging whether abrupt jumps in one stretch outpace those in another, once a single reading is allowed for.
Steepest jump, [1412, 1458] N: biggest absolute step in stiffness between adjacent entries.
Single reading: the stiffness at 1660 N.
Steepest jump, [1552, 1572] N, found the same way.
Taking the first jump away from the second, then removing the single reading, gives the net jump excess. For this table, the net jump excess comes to -2.99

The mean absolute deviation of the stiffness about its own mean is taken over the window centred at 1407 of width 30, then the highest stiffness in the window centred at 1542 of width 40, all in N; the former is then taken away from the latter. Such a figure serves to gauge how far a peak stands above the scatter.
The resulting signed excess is 2.80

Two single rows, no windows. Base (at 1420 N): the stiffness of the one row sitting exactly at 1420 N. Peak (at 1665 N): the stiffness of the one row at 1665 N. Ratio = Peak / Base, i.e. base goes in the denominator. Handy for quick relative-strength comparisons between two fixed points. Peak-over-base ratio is 1.20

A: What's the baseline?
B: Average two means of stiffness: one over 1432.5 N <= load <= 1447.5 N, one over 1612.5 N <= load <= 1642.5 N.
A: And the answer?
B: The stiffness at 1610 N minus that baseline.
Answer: 0.19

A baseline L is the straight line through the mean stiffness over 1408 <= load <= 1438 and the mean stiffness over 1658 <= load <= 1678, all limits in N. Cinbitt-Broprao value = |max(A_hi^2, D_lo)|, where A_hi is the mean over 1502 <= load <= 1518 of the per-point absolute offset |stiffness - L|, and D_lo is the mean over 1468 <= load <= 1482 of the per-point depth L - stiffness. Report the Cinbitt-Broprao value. 0.28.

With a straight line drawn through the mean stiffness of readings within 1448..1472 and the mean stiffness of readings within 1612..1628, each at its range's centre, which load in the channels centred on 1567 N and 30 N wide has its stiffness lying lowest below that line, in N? 1565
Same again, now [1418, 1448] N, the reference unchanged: 1420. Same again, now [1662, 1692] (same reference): 1670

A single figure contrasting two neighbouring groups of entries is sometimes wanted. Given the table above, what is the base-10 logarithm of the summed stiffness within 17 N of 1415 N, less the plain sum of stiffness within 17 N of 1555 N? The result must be -17.6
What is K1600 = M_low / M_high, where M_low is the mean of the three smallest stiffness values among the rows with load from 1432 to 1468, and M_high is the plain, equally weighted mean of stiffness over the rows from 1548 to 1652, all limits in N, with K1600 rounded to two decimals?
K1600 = 0.98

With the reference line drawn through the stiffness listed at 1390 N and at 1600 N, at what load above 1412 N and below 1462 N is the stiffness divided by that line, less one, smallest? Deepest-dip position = 1420 N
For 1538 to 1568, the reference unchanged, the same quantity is 1565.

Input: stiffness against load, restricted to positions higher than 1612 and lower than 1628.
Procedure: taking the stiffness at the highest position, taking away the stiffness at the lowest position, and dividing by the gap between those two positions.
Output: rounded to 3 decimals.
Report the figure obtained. 0.033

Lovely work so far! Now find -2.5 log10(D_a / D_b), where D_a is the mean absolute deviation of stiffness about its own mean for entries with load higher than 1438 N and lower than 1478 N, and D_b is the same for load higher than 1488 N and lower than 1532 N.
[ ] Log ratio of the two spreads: 0.0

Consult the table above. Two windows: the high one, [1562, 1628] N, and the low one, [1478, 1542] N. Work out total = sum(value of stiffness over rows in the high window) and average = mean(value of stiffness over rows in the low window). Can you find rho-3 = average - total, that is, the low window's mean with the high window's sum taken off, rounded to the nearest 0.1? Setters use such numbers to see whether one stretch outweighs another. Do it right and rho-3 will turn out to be -32.8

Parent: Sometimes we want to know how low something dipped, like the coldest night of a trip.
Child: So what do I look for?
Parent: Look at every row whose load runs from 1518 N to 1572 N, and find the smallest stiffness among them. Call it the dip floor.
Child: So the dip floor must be 2.526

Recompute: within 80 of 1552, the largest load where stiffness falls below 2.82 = 1620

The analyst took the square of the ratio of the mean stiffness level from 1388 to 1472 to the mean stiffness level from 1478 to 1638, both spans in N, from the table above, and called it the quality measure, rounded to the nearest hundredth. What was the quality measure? 1.03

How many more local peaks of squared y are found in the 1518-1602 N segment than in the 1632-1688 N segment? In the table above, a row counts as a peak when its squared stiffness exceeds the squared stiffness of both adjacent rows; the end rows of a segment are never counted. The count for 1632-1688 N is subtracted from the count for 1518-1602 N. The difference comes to 1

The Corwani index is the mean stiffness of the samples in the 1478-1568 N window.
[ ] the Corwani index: 2.66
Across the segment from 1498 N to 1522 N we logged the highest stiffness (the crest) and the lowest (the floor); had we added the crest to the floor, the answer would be 5.49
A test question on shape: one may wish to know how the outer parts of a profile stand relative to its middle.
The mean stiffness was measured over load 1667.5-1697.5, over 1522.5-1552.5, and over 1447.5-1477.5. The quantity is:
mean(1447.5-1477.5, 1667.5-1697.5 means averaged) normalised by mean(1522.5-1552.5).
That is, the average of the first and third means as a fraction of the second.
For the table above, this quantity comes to 0.99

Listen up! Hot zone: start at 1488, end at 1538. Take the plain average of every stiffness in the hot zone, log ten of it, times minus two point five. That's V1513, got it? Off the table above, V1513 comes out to -1.078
